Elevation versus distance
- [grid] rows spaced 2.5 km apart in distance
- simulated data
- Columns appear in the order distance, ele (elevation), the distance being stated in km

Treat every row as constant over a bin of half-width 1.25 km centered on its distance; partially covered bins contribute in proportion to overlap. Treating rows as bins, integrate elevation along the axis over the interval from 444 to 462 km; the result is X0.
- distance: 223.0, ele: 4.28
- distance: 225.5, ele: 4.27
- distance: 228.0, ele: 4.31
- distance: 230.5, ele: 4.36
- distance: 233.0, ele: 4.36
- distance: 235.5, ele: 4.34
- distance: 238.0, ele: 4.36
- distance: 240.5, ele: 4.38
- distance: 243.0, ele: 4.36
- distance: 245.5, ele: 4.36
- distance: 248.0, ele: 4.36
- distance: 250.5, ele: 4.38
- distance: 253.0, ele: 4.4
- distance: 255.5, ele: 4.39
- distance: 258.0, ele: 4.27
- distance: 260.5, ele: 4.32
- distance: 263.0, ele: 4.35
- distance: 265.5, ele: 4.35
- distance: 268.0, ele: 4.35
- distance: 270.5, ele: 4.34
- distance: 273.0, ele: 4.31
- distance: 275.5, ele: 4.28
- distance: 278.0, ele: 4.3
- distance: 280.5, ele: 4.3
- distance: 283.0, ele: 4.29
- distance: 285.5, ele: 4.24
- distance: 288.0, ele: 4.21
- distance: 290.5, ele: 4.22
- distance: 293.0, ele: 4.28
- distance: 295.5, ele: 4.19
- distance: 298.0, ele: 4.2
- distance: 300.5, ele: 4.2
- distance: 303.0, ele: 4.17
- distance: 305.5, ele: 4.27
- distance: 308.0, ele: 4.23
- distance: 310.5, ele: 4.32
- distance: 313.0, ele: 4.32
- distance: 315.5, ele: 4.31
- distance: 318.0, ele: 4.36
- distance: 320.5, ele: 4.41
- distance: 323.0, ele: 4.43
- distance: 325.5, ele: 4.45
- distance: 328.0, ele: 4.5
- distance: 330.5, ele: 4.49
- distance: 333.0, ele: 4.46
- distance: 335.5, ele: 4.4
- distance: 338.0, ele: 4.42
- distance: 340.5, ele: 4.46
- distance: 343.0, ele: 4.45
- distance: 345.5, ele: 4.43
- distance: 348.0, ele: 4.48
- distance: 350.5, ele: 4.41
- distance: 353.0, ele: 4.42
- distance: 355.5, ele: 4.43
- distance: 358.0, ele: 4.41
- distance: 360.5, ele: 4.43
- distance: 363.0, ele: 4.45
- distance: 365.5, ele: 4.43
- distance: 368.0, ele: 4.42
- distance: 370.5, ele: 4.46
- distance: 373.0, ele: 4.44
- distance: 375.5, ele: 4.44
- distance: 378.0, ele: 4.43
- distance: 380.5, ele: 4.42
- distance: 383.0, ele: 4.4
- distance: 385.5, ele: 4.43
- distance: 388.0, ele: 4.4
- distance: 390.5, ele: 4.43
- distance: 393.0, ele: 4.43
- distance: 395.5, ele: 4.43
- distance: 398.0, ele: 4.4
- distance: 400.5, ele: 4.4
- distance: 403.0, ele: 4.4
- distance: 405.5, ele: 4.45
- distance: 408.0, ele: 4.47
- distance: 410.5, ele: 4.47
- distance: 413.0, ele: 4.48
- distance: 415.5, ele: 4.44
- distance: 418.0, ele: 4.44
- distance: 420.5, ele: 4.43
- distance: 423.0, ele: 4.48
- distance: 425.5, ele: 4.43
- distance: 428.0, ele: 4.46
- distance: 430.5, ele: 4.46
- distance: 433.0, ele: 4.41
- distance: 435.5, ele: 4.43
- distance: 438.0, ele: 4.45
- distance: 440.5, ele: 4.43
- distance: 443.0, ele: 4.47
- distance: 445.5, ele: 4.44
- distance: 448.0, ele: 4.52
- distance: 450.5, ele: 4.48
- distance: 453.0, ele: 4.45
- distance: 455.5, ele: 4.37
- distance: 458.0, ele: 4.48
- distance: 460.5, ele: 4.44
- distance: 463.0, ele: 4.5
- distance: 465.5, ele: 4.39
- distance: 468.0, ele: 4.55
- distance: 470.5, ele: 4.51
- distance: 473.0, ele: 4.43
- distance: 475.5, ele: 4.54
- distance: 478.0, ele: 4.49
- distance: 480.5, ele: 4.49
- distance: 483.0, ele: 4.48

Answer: 80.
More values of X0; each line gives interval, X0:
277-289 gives 51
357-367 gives 44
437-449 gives 54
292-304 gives 50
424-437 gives 58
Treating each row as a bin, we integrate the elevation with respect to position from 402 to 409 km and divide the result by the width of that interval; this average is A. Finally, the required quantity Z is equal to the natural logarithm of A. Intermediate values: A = 4.44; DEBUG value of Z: 1.49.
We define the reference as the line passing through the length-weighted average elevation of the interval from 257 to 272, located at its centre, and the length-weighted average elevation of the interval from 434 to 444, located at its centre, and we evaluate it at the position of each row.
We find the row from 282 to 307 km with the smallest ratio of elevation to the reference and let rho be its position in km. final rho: 303.0 km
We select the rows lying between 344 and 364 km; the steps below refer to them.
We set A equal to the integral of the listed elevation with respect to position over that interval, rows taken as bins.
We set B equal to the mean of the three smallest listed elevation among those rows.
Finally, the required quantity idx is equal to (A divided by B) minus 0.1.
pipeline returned 20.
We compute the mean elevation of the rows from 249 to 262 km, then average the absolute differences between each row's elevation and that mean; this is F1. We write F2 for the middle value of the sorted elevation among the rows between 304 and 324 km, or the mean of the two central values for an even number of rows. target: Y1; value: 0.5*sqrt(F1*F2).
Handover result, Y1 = 0.222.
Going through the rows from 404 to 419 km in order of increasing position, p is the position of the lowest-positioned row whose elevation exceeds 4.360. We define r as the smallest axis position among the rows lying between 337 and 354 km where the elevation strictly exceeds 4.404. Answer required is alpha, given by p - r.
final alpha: 67.5 km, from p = 405.5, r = 338.0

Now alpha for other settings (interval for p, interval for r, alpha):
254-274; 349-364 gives -95.0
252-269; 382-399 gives -132.5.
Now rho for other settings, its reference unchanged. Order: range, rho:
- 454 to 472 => 455.5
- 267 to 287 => 285.5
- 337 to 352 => 350.5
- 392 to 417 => 403.0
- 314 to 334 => 315.5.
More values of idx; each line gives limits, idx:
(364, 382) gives 18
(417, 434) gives 17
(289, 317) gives 28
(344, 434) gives 91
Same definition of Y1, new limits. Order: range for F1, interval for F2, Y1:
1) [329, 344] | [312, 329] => 0.164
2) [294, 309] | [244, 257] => 0.171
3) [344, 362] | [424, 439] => 0.126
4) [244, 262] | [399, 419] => 0.194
